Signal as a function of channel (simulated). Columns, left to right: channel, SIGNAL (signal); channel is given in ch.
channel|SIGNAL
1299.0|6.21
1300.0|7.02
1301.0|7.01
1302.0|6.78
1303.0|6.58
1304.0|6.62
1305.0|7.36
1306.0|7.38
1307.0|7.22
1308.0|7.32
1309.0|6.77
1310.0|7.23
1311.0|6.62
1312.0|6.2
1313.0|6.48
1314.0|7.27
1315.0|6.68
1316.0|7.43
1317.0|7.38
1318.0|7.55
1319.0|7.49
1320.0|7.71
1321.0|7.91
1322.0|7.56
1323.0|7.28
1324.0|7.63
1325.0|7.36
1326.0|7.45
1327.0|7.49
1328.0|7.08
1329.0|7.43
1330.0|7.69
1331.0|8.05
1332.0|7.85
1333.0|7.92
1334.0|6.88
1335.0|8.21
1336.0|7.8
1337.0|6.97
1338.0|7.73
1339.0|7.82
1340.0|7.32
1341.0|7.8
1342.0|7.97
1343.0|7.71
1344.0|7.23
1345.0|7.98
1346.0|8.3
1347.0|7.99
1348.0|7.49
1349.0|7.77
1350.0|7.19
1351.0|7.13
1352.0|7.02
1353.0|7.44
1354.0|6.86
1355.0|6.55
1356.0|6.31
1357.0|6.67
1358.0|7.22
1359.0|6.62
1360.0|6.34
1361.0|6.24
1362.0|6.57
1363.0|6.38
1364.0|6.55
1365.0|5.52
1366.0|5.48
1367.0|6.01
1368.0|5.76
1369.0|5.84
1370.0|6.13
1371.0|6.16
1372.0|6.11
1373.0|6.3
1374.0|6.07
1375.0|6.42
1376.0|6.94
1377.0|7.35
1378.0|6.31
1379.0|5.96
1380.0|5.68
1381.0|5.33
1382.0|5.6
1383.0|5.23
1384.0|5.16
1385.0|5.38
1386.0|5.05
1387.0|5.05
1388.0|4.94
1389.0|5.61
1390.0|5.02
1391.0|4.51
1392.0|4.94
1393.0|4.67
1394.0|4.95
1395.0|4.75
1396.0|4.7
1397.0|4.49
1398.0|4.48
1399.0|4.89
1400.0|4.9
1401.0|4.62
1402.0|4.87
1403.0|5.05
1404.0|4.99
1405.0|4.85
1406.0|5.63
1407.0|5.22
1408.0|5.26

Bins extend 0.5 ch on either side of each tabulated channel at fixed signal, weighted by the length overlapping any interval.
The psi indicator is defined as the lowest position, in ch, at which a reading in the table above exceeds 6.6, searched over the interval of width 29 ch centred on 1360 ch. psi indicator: 1346.0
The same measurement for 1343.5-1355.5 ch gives 1344.0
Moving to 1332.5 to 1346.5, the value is 1333.0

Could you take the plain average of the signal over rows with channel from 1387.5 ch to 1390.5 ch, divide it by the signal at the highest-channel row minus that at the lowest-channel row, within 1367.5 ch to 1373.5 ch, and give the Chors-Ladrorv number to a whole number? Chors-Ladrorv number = 10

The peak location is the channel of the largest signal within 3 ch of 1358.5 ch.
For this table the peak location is 1358.0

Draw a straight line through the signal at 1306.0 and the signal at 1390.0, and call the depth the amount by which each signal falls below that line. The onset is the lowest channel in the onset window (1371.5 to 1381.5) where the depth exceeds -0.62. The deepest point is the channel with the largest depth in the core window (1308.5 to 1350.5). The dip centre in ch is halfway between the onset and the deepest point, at 1342.0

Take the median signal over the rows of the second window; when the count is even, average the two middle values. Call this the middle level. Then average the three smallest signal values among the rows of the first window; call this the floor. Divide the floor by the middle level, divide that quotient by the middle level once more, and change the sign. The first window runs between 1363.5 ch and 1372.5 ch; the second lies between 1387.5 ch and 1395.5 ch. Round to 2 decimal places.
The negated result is -0.23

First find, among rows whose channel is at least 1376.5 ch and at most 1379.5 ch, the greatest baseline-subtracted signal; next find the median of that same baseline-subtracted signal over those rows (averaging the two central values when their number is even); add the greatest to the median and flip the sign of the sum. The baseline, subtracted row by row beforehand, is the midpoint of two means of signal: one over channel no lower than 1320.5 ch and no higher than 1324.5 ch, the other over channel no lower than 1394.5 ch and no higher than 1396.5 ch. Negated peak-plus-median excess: -1.3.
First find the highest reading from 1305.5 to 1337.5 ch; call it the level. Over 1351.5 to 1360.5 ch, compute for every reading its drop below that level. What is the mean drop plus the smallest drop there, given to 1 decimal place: 2.2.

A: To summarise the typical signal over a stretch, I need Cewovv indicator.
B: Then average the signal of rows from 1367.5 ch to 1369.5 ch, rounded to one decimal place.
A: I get 5.8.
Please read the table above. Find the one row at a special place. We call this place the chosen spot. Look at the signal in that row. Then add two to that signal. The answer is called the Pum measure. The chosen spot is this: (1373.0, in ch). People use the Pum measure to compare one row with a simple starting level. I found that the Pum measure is 8.3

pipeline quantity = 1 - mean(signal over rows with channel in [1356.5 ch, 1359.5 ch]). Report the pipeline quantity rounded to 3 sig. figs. -5.84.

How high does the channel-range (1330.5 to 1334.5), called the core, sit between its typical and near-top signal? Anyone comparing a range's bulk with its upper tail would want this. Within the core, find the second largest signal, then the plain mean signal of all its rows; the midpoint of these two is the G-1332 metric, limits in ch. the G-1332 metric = 7.8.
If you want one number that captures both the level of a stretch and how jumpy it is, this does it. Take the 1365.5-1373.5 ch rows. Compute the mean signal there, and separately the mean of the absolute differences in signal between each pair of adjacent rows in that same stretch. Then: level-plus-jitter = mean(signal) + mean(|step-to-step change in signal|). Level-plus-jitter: 6.2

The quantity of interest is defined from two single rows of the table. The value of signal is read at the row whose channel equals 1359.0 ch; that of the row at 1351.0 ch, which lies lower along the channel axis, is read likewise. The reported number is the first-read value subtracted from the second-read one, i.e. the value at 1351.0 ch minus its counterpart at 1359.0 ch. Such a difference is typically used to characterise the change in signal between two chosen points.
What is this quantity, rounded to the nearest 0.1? 0.5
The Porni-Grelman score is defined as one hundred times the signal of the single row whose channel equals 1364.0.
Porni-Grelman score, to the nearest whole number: 655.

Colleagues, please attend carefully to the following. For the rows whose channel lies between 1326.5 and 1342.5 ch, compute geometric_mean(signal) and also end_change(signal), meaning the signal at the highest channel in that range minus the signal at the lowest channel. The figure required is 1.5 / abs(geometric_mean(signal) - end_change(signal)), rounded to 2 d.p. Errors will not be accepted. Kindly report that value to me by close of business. 0.21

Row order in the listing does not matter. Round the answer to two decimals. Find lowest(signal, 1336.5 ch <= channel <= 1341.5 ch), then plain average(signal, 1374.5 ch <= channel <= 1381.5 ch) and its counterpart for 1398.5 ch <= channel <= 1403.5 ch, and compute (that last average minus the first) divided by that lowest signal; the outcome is -0.20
